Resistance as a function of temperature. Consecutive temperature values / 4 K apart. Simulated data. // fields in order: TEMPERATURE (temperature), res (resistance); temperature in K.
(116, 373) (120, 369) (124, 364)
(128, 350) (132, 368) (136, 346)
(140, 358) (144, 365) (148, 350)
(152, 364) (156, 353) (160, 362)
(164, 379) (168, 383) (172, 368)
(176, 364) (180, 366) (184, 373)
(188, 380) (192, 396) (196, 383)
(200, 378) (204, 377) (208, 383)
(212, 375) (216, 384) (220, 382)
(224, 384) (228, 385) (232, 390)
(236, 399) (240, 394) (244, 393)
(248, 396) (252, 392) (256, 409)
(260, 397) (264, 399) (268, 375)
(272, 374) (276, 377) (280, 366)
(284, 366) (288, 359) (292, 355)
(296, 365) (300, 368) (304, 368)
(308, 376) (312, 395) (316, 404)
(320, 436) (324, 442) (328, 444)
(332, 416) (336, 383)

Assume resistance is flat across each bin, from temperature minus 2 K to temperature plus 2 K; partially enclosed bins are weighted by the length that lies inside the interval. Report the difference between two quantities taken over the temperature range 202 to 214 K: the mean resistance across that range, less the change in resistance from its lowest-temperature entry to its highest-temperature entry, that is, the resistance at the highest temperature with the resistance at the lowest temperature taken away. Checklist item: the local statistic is 380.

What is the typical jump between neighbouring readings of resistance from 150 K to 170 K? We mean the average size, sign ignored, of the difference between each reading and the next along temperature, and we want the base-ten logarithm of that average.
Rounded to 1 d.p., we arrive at 1.0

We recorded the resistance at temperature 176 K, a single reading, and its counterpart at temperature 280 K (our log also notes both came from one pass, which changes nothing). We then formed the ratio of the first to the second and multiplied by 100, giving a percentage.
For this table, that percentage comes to 99.5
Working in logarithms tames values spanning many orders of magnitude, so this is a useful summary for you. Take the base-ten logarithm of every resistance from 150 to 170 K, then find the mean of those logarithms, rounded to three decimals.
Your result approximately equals 2.566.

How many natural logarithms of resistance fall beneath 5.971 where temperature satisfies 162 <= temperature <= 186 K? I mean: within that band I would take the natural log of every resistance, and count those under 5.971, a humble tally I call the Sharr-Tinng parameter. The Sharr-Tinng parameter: 6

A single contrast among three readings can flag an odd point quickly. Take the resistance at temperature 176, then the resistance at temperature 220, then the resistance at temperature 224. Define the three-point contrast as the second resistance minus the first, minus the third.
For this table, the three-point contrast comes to -366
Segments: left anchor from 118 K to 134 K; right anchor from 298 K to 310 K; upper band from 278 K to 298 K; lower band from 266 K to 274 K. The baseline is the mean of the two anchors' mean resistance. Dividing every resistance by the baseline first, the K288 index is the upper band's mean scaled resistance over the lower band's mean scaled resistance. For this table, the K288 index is 0.97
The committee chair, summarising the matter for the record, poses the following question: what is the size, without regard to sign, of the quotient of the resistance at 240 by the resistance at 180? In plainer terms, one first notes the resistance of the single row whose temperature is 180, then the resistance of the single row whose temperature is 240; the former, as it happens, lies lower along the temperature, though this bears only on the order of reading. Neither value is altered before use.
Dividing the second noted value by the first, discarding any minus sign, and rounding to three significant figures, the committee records 1.08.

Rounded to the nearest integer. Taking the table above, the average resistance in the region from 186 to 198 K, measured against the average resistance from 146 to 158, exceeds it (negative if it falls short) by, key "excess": 31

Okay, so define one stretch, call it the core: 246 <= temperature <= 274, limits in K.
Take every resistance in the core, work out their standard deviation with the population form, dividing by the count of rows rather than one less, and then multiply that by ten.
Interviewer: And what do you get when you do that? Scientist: 119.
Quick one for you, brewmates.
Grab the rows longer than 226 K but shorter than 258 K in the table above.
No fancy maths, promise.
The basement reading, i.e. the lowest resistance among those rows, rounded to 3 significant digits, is 385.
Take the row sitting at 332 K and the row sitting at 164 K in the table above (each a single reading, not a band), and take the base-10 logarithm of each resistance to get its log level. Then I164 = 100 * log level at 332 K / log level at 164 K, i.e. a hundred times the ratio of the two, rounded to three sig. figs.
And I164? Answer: 102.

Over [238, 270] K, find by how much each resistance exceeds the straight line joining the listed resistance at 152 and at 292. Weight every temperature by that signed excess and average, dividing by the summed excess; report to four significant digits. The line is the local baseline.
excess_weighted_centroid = 253.6 K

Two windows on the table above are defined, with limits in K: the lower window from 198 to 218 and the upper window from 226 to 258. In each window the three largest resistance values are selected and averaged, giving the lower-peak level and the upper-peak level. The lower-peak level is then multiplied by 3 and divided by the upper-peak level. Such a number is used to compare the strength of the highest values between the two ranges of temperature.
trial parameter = 2.85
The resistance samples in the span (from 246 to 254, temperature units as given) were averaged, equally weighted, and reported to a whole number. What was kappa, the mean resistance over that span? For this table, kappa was 394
